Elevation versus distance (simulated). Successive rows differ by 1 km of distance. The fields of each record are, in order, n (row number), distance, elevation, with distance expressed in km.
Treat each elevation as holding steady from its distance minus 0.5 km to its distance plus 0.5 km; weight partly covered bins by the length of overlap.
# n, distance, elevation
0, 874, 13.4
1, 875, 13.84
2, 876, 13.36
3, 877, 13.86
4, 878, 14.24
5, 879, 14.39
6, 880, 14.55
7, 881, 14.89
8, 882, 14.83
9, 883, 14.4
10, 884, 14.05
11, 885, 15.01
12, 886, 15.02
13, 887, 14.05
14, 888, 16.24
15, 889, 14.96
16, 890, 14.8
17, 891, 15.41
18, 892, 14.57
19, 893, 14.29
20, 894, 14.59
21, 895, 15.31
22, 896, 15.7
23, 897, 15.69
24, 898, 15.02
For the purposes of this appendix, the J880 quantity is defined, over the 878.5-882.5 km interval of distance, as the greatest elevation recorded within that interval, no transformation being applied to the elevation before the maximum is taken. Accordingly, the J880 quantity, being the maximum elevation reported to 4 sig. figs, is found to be 14.89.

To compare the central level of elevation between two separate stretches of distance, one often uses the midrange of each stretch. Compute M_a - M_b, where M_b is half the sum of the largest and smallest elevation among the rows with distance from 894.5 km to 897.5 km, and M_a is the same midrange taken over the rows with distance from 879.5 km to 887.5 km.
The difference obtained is -1.0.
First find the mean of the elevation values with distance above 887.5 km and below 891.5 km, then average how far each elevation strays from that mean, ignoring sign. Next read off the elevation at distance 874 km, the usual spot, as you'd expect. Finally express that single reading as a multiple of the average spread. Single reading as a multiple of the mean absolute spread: 28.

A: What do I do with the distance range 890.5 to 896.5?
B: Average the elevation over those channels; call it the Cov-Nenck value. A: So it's 15.0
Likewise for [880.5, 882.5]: 14.9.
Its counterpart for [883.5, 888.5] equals 14.9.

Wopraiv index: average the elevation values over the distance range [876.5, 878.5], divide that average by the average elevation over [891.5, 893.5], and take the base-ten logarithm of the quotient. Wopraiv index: -0.012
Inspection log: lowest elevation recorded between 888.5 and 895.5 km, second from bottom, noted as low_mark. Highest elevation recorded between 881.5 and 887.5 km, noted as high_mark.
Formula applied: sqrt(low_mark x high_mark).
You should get 14.8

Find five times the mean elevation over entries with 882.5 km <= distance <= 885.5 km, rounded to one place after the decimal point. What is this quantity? 72.4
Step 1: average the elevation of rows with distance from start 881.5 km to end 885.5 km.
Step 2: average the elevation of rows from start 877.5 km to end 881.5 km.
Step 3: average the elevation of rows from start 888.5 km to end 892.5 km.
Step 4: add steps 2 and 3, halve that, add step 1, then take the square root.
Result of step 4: 5.41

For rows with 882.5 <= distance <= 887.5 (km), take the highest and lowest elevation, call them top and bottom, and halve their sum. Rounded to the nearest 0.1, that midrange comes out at 14.5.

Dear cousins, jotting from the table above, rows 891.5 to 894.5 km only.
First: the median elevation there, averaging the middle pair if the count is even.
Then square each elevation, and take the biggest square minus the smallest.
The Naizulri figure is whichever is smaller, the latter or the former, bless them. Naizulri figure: 8.7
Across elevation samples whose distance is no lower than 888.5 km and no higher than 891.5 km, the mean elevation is 15.1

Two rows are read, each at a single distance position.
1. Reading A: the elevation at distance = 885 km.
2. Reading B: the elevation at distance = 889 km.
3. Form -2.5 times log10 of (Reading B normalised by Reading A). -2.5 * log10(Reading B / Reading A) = 0.00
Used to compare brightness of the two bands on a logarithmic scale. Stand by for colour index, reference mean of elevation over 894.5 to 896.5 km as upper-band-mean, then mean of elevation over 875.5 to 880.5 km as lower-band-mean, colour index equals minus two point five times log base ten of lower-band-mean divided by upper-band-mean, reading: 0.105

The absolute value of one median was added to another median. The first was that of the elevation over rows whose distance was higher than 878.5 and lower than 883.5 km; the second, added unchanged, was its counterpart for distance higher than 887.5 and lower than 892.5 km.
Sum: 29.5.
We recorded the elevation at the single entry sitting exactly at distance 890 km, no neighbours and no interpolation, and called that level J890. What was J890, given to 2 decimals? 14.80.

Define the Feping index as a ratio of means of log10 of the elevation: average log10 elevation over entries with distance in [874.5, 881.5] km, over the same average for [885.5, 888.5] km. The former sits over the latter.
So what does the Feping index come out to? 0.977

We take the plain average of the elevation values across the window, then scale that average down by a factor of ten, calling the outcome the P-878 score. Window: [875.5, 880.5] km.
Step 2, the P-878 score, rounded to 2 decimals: 1.41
